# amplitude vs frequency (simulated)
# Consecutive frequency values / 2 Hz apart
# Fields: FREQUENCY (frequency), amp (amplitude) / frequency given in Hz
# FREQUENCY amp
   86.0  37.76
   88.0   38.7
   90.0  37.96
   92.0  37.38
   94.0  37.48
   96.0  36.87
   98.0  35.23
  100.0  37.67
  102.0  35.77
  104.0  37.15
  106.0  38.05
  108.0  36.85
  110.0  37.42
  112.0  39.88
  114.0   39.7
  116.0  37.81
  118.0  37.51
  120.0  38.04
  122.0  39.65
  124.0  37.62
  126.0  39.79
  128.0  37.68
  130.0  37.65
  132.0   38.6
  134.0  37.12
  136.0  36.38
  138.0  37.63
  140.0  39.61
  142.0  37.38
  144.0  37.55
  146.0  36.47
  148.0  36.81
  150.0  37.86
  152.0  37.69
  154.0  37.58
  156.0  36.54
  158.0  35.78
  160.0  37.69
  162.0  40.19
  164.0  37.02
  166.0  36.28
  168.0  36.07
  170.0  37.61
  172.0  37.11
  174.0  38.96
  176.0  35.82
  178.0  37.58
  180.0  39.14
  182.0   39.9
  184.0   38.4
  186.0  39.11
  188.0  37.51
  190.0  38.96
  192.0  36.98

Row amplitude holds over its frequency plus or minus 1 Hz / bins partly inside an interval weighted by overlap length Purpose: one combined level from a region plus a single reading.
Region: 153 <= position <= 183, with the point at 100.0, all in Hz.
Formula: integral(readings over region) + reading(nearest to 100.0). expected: 1164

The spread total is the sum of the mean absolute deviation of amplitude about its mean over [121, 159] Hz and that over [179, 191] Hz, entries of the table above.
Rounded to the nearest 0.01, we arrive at 1.36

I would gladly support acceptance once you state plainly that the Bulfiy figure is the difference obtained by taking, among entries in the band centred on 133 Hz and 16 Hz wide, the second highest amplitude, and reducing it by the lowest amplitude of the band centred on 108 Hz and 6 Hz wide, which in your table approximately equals 2.8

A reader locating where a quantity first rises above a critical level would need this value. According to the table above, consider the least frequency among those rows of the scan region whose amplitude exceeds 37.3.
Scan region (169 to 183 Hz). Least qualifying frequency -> 170.0 Hz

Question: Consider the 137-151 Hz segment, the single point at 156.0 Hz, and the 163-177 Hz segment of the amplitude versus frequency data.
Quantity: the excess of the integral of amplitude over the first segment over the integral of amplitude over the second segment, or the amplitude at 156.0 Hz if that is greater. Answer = 36.5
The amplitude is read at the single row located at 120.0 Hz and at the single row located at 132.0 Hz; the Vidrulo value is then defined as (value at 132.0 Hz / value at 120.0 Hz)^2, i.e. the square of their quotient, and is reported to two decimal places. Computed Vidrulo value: 1.03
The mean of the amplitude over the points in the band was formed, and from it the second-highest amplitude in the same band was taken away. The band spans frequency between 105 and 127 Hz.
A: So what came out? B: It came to -1.40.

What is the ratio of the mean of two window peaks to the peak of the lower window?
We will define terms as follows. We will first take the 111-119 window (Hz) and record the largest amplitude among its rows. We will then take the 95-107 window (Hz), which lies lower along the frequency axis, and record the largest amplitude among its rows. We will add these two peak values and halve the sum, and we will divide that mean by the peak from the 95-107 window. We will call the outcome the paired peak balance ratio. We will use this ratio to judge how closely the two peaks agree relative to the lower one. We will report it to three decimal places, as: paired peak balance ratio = 1.024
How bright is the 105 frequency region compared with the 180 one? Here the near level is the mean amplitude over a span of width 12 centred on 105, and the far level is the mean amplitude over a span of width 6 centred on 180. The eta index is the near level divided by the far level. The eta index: 0.96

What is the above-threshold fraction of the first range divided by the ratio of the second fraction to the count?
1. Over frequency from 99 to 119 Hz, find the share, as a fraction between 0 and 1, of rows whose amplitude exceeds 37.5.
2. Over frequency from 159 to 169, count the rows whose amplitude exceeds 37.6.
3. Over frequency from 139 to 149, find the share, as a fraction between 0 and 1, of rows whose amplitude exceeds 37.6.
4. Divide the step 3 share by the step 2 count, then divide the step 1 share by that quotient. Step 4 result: 6.0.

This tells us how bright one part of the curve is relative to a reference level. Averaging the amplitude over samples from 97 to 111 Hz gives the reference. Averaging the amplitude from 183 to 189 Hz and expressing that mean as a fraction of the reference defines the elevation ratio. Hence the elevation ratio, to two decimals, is 1.04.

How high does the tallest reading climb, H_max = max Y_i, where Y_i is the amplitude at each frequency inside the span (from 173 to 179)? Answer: 38.96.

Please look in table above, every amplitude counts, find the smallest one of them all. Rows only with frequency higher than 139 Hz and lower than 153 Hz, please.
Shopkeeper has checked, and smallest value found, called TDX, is 36.47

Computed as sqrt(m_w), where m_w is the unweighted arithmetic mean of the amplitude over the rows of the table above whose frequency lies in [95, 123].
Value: 6.14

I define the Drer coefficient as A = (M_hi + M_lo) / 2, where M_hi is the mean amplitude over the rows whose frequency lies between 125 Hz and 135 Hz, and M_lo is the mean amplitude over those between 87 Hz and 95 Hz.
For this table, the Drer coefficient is 38.02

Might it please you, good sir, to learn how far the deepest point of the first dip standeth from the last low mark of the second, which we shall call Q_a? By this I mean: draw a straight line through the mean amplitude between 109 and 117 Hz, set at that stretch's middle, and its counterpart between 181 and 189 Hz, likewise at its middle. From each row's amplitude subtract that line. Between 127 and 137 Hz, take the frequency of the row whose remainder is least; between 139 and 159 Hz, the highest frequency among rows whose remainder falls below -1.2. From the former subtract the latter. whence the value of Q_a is -22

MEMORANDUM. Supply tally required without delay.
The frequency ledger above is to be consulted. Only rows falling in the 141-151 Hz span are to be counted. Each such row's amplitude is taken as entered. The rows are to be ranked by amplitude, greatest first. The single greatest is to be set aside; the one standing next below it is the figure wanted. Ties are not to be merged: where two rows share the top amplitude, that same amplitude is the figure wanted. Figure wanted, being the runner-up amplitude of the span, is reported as 37.55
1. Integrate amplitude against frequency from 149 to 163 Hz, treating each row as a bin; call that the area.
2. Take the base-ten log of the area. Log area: 2.72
